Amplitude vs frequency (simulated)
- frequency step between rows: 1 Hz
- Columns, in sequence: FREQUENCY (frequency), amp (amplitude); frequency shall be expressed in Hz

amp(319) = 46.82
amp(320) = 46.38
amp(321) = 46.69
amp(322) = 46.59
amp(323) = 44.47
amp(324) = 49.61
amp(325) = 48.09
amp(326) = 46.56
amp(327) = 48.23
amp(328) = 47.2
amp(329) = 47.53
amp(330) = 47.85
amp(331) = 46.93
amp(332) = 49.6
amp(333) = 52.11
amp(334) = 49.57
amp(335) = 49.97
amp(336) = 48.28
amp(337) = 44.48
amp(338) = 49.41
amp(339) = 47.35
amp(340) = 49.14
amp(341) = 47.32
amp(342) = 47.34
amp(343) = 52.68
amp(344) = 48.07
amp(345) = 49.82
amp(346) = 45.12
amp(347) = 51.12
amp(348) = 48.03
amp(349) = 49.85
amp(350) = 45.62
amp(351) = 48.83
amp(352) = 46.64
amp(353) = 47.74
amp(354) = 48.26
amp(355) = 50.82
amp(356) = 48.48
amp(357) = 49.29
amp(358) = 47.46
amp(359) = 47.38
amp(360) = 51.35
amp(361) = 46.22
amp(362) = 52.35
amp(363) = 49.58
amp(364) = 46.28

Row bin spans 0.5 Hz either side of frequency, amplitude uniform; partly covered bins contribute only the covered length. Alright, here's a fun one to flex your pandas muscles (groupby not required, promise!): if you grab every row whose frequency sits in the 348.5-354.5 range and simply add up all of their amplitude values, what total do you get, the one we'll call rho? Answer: 286.9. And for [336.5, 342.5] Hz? 285.0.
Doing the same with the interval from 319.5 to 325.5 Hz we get 281.8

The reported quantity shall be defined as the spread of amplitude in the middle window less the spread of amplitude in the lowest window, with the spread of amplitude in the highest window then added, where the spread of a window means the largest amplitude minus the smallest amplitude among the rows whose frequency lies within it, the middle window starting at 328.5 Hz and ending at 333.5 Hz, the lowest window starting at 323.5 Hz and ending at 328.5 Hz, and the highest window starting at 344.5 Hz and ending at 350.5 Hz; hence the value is 8.1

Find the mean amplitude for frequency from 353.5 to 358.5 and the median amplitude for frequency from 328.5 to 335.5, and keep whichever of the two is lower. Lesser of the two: 48.9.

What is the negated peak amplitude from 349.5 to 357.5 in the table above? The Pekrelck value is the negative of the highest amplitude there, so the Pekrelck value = -50.8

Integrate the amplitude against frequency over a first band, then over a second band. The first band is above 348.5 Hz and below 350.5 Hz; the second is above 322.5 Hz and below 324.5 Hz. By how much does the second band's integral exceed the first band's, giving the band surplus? -1.4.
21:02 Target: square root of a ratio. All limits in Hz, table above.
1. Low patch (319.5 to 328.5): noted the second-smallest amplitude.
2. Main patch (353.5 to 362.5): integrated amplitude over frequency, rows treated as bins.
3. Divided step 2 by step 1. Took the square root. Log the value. 3.09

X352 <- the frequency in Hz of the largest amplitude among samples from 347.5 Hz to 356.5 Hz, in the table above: 355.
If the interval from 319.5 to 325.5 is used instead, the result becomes 324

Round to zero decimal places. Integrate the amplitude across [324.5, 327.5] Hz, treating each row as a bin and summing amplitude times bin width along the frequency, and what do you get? 143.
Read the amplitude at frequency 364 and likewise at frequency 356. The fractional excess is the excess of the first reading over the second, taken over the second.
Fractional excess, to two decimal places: -0.05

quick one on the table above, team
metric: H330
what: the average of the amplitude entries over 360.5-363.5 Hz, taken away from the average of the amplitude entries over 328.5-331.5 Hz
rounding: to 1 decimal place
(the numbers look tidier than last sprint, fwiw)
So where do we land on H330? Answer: -1.9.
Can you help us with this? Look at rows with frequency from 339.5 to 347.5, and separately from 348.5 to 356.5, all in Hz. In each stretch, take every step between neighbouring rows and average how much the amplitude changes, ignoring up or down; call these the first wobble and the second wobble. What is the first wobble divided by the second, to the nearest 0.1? 1.5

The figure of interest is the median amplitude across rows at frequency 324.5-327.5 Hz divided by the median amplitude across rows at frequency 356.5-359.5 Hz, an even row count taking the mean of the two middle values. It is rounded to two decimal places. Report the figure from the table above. 1.01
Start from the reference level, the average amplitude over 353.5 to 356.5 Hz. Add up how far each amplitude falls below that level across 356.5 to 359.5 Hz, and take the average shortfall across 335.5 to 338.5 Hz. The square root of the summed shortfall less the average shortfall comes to 1.28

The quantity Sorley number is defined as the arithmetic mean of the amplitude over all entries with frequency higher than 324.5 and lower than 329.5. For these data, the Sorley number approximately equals 47.5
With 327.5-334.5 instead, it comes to 48.7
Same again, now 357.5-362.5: 49.0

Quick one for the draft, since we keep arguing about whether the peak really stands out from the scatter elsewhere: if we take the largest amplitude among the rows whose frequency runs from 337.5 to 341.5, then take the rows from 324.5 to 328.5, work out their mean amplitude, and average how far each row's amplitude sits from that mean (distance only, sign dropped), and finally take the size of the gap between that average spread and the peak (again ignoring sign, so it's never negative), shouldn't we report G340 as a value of 48.8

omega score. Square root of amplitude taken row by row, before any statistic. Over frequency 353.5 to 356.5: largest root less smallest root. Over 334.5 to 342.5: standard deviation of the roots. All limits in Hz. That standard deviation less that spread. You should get -0.06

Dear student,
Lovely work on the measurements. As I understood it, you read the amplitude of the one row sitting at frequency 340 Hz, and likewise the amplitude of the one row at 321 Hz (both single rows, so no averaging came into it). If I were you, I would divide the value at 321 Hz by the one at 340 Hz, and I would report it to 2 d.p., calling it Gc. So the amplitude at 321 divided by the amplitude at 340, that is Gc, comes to 0.95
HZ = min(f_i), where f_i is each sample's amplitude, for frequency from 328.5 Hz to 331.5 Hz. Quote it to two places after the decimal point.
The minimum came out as 46.93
